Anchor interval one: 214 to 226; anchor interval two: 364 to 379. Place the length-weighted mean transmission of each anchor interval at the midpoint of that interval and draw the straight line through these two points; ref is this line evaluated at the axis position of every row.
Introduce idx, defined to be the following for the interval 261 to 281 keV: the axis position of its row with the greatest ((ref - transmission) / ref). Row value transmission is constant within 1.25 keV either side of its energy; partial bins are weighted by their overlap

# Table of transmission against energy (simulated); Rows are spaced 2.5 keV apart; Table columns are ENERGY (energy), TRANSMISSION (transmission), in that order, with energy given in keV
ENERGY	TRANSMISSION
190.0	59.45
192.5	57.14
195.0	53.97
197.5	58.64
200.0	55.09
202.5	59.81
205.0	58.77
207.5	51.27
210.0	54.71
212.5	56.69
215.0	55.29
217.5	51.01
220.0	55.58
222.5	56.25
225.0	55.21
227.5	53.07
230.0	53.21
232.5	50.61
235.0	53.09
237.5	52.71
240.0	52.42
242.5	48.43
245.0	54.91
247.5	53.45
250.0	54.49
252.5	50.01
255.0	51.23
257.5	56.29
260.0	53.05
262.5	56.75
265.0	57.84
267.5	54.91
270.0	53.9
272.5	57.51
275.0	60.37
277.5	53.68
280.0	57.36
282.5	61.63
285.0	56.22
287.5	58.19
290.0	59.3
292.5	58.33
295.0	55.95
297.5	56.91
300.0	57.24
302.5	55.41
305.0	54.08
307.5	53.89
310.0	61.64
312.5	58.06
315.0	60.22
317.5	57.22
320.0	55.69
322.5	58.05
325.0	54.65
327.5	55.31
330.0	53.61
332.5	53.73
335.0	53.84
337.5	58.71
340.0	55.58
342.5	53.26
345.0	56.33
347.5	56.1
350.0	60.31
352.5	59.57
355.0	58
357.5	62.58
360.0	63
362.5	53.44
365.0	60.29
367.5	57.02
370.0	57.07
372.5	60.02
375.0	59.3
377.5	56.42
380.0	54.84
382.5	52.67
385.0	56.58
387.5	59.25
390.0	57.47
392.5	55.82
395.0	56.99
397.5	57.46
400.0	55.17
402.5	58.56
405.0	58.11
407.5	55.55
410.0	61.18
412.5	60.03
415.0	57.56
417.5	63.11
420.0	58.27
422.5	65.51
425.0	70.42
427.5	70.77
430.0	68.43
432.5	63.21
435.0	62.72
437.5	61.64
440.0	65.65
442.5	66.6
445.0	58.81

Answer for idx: 277.5 keV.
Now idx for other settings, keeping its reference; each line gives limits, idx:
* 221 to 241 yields 232.5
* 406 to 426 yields 407.5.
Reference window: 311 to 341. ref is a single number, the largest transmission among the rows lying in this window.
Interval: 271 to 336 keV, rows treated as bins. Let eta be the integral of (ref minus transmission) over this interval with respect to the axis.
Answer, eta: 219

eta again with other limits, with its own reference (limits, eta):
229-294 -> 339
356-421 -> 145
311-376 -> 186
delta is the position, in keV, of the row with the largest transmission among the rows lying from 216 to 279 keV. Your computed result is 275.0 keV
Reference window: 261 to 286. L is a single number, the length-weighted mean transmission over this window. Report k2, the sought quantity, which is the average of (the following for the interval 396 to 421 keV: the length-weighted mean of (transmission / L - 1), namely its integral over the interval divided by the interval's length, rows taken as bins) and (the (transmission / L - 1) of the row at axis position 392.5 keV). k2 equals 0.00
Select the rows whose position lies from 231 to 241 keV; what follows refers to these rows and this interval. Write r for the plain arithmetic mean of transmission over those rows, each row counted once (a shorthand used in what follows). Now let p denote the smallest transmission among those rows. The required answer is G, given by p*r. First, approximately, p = 50.61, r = 52.2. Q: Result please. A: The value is 2642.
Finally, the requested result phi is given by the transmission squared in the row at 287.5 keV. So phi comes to 3386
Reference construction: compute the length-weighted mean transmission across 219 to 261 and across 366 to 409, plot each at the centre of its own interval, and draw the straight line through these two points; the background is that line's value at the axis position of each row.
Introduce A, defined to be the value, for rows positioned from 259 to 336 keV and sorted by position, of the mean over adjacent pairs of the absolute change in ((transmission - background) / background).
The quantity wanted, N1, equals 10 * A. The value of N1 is 0.44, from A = 0.044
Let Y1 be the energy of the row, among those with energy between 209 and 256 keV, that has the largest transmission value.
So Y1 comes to 212.5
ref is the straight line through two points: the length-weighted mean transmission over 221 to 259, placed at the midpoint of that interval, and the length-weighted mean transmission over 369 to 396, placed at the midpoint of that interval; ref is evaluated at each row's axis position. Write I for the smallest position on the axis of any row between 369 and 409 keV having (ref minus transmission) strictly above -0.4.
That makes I 377.5 keV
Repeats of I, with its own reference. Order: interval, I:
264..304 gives 270.0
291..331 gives 305.0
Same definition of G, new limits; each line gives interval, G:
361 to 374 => 3076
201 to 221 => 2826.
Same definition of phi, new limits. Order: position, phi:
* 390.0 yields 3303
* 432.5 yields 3996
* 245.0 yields 3015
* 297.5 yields 3239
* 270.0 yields 2905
